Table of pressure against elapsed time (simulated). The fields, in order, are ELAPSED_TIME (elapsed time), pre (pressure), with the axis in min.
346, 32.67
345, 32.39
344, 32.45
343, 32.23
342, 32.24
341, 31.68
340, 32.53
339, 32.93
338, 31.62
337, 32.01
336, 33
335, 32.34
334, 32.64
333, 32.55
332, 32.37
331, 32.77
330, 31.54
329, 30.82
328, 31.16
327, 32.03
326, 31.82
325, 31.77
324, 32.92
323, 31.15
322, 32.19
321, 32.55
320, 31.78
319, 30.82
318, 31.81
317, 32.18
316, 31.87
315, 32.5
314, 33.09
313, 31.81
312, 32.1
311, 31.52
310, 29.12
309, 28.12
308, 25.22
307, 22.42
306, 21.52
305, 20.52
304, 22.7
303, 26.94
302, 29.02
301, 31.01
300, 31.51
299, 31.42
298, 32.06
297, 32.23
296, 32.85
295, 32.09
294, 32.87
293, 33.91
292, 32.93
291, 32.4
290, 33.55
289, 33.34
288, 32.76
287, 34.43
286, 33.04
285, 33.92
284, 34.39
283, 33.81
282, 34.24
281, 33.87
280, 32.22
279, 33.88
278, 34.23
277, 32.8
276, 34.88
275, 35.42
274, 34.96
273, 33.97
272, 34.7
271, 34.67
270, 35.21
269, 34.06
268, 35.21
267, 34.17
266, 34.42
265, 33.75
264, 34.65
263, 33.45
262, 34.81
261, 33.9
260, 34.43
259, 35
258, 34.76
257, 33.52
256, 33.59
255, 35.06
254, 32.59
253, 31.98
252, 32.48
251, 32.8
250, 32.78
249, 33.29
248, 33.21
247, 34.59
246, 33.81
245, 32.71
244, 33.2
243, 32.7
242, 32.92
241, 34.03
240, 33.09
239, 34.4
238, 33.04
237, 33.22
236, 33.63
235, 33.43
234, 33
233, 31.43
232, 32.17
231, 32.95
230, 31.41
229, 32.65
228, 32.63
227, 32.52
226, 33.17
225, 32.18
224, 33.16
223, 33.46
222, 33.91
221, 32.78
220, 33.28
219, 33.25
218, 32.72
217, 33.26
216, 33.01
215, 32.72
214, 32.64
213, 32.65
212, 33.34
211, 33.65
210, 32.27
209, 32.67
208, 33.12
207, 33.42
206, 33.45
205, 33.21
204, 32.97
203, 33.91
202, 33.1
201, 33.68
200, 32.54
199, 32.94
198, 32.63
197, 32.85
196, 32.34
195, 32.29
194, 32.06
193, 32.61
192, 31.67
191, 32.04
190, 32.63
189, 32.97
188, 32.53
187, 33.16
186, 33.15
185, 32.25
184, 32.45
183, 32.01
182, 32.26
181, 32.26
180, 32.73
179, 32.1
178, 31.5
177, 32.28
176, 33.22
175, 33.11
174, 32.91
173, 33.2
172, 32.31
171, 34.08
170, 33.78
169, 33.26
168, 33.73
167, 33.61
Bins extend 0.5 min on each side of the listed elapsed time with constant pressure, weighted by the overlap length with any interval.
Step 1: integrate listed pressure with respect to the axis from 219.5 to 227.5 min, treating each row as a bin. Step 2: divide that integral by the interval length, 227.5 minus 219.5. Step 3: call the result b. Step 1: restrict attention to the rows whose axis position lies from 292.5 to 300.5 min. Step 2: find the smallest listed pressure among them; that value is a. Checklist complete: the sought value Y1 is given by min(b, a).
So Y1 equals 31.4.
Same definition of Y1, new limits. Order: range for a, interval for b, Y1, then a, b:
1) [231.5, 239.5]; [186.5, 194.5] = 31.4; 31.43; 32.5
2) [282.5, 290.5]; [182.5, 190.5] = 32.6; 32.76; 32.6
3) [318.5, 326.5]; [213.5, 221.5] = 30.8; 30.82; 33.0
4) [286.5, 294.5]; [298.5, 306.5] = 26.8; 32.4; 26.8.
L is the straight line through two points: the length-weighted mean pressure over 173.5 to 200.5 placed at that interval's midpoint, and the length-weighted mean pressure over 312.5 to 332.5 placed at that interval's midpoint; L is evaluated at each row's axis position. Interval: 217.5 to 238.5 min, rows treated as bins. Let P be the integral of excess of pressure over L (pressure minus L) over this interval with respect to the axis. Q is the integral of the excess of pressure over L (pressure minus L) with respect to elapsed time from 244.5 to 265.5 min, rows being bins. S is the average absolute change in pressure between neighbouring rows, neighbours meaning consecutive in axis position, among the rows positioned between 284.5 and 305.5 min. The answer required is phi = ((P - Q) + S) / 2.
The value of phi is -9.2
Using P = 11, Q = 30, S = 1.12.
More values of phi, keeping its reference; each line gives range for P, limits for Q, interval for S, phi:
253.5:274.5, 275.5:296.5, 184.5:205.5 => 8.5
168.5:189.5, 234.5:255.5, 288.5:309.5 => -7.9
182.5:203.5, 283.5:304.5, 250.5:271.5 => 4.3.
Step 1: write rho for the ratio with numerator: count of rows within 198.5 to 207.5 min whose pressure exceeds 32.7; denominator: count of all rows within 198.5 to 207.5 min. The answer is 0.89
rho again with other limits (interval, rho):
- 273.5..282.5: 0.89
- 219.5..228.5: 0.67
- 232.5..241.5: 0.89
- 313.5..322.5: 0.11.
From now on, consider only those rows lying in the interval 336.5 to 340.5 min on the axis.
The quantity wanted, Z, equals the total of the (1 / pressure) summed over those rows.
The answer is 0.124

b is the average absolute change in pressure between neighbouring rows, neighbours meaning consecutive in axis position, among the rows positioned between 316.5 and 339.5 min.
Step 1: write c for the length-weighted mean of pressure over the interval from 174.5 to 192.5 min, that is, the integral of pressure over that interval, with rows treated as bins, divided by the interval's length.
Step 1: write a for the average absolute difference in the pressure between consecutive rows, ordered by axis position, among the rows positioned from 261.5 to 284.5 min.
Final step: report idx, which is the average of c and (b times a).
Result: 16.5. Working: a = 0.89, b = 0.69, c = 32.5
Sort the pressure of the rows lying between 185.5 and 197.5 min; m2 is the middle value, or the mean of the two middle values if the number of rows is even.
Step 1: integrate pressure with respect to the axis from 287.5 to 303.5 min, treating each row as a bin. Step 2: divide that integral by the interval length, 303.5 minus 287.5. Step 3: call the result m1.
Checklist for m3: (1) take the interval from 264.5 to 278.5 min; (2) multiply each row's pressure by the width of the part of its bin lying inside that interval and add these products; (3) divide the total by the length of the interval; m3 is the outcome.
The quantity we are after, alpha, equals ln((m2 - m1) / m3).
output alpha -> -4.0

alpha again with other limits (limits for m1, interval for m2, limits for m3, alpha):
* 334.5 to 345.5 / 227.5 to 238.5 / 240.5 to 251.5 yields -4.0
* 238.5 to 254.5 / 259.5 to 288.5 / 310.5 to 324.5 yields -3.4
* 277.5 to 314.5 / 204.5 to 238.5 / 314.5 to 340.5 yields -2.8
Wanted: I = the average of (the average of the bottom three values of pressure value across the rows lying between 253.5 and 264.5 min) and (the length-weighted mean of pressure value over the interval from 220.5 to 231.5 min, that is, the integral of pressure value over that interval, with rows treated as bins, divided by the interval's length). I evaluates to 33.0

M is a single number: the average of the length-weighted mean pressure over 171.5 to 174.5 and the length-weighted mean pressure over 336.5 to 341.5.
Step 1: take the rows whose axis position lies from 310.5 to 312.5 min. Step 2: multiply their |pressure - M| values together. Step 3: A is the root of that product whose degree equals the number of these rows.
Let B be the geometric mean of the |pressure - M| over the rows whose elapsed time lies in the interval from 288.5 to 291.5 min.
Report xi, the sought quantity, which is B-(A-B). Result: 0.2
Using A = 0.60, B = 0.42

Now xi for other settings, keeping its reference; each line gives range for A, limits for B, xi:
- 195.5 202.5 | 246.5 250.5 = 1.3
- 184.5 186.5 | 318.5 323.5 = 0.6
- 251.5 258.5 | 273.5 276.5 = 4.9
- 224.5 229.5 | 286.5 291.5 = 0.9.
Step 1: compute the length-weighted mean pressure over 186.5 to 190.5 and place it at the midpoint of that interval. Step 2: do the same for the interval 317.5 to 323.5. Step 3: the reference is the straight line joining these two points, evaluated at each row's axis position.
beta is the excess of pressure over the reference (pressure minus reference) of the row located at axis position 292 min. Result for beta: 1.0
